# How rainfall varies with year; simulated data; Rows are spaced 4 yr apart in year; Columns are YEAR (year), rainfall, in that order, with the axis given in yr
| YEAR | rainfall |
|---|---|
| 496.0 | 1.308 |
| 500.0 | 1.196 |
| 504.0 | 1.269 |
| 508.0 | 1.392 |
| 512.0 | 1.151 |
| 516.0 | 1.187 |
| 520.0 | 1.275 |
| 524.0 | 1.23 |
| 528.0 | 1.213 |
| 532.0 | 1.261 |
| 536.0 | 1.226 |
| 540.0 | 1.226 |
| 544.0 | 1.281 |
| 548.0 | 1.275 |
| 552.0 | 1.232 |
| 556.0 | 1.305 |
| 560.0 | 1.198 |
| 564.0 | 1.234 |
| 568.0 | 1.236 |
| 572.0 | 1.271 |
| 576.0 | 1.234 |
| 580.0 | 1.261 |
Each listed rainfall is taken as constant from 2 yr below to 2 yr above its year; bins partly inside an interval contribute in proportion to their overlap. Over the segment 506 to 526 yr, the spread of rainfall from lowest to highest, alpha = 0.24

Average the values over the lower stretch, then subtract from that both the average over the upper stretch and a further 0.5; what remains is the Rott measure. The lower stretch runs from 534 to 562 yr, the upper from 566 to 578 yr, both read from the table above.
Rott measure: -0.498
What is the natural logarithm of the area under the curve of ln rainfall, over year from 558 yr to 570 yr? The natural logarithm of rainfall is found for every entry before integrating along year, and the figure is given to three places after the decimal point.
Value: 0.880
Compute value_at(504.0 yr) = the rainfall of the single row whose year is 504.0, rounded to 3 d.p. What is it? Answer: 1.269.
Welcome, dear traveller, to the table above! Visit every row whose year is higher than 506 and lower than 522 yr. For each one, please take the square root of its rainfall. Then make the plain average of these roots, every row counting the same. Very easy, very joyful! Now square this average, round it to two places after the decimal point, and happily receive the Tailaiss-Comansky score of 1.25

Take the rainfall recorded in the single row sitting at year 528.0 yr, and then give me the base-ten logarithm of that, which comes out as 0.084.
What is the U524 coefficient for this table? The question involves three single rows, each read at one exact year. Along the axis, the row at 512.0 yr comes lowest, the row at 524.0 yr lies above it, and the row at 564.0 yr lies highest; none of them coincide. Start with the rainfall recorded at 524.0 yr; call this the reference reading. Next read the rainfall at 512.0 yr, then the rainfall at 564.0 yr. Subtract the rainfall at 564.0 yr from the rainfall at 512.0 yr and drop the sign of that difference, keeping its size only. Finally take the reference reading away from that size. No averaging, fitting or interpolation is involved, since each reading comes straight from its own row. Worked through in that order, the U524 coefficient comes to -1.15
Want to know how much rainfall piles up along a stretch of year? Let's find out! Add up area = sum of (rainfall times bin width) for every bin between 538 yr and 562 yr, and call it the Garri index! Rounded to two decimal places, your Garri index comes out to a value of 30.07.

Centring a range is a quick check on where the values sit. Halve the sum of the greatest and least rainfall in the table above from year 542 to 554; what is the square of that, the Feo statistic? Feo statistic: 1.58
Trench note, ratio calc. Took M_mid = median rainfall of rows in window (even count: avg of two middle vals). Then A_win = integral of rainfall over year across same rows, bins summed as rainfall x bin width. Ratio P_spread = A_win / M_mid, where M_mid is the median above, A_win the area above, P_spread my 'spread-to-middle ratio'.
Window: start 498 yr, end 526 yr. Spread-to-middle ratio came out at 28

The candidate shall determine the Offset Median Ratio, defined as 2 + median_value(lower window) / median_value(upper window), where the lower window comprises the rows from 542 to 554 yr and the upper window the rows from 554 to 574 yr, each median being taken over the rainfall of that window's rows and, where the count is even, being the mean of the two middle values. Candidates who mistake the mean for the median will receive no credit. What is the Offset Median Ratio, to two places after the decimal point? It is 3.03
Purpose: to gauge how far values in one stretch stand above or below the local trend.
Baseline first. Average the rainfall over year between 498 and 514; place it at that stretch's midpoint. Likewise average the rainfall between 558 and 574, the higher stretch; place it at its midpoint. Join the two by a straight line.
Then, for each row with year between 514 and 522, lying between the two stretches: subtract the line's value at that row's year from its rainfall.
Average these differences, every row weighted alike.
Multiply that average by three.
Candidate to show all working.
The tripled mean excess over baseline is -0.05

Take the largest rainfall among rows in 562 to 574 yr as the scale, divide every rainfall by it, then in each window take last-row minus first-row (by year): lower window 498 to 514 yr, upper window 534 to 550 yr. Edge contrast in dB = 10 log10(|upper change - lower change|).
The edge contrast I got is -11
